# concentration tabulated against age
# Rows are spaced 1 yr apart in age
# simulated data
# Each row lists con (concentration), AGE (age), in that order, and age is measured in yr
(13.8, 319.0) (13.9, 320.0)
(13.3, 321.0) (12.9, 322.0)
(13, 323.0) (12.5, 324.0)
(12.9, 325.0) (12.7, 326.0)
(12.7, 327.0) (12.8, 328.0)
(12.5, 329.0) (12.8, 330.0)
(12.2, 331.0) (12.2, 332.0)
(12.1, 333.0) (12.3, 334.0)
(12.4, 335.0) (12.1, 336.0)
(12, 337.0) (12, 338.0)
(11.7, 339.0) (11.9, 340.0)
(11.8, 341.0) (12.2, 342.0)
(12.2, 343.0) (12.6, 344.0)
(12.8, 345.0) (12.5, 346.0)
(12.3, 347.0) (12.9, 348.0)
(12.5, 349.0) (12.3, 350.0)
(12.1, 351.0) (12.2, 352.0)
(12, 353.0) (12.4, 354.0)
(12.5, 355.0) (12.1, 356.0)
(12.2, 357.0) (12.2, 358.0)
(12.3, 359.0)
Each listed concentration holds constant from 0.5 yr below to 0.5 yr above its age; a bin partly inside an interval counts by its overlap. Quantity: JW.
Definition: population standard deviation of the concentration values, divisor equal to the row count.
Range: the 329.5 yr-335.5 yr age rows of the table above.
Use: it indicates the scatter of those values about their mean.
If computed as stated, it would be 0.23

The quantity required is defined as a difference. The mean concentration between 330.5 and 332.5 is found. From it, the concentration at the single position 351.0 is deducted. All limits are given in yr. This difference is 0.10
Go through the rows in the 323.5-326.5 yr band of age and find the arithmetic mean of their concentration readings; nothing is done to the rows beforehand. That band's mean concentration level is 12.7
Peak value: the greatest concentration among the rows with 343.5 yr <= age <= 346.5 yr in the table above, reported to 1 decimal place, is 12.8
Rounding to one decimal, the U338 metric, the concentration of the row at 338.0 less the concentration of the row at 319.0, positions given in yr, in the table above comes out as -1.8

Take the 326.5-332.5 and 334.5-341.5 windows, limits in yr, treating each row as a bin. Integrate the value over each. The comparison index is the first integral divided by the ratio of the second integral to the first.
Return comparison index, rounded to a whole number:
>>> 67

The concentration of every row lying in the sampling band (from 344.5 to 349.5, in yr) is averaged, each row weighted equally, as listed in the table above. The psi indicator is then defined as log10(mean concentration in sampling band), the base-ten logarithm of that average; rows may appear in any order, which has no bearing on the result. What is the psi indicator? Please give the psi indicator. 1.10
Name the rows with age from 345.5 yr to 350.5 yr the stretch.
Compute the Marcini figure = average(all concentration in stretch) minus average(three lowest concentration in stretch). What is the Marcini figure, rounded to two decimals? 0.13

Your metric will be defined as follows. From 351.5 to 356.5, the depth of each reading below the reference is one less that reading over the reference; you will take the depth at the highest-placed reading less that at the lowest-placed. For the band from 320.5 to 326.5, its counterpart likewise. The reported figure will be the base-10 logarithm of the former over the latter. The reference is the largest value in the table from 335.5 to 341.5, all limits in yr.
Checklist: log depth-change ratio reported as -0.78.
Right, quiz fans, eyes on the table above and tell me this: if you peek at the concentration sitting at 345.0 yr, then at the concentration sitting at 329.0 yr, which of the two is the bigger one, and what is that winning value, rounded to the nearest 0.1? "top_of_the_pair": 12.8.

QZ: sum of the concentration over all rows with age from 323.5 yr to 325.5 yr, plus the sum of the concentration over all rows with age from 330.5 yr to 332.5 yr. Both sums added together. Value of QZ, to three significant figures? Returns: 49.8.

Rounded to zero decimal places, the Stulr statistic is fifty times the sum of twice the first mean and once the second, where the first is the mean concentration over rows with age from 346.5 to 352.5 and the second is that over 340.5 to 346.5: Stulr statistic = 1856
